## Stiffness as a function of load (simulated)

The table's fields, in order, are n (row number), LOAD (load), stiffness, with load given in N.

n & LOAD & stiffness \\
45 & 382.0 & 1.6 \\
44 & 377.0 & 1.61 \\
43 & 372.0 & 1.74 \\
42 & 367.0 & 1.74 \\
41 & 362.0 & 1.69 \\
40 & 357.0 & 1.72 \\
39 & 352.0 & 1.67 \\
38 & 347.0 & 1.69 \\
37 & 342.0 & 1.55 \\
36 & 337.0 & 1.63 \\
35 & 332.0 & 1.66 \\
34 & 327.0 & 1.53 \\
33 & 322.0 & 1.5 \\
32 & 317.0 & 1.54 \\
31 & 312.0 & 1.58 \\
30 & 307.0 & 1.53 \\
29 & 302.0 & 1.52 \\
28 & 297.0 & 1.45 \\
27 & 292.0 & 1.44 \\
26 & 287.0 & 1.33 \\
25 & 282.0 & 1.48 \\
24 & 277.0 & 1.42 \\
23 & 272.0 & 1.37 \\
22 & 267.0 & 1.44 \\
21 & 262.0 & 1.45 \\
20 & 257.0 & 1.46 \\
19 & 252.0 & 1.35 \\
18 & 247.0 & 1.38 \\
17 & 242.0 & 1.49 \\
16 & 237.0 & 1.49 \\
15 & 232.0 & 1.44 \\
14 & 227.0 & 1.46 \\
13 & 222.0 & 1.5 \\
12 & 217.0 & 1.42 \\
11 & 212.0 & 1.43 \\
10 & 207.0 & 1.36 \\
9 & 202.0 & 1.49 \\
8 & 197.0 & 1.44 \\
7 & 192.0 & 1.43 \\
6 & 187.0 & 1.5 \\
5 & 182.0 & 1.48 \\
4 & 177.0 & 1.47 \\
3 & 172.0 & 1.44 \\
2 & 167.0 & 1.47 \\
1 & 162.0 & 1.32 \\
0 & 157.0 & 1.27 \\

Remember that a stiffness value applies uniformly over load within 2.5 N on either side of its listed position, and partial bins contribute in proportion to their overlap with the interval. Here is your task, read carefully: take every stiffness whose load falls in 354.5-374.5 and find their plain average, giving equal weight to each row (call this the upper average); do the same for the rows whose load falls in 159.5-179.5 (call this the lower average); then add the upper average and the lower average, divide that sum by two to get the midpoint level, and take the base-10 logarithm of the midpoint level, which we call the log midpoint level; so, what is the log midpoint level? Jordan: 0.197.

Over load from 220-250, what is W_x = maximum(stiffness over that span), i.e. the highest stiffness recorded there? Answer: 1.5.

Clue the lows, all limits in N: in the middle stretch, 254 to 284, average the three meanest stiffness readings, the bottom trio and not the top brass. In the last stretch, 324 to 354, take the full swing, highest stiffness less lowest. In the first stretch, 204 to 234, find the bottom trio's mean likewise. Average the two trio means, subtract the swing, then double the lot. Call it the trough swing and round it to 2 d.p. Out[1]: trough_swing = 2.49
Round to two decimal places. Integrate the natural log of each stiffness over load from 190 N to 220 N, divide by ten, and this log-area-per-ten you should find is 1.07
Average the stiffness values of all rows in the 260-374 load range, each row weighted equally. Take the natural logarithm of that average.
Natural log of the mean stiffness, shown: 0.439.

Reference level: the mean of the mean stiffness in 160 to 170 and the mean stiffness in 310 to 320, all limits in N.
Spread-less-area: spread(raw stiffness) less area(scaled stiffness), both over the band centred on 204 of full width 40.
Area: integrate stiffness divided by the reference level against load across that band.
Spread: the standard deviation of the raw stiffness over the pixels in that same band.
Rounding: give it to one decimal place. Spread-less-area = -39.1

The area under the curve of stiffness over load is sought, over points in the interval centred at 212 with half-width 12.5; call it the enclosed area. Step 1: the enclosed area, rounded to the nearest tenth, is 36.0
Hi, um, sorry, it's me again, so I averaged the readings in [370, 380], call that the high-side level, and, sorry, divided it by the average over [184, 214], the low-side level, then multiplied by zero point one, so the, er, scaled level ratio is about 0.116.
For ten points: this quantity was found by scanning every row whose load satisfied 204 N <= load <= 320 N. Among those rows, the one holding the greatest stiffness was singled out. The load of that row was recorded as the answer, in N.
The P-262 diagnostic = 312.0 N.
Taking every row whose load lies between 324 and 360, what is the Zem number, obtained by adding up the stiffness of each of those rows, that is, 11.45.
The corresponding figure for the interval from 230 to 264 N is 10.06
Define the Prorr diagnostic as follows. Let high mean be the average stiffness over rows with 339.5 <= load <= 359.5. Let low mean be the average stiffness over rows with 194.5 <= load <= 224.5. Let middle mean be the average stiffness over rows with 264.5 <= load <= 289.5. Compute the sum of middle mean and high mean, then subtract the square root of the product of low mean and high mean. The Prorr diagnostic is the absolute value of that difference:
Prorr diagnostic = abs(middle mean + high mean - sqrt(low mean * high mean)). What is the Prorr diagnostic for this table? 1.52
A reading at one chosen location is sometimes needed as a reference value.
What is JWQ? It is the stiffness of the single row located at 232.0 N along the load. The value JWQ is 1.44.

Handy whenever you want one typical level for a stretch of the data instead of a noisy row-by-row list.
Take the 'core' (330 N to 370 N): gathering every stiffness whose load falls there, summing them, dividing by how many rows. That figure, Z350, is 1.67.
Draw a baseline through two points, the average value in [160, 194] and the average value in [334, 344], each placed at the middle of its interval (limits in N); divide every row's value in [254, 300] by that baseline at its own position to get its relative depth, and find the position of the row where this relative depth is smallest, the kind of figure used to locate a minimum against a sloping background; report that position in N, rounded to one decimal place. 287.0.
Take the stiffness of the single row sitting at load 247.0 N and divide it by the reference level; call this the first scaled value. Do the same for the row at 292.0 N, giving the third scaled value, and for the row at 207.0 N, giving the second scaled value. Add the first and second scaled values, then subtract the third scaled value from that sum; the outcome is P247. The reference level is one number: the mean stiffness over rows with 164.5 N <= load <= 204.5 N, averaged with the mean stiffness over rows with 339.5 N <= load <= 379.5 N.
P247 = 0.83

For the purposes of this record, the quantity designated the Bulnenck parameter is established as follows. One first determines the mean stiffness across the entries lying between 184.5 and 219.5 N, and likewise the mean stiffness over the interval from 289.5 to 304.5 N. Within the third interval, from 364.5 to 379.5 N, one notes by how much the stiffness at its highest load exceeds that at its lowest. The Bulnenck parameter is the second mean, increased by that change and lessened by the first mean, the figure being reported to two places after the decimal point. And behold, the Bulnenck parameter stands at -0.10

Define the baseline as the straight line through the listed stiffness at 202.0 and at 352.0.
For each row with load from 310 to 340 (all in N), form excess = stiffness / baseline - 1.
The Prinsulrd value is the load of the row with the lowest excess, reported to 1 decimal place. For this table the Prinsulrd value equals 322.0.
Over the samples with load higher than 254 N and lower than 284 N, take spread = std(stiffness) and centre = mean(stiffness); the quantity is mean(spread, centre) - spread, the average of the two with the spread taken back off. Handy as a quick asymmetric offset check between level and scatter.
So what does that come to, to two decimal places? 0.70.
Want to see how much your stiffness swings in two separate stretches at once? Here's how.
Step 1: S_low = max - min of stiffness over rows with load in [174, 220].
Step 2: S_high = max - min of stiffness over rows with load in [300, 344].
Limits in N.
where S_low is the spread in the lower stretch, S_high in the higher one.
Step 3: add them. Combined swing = 0.300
